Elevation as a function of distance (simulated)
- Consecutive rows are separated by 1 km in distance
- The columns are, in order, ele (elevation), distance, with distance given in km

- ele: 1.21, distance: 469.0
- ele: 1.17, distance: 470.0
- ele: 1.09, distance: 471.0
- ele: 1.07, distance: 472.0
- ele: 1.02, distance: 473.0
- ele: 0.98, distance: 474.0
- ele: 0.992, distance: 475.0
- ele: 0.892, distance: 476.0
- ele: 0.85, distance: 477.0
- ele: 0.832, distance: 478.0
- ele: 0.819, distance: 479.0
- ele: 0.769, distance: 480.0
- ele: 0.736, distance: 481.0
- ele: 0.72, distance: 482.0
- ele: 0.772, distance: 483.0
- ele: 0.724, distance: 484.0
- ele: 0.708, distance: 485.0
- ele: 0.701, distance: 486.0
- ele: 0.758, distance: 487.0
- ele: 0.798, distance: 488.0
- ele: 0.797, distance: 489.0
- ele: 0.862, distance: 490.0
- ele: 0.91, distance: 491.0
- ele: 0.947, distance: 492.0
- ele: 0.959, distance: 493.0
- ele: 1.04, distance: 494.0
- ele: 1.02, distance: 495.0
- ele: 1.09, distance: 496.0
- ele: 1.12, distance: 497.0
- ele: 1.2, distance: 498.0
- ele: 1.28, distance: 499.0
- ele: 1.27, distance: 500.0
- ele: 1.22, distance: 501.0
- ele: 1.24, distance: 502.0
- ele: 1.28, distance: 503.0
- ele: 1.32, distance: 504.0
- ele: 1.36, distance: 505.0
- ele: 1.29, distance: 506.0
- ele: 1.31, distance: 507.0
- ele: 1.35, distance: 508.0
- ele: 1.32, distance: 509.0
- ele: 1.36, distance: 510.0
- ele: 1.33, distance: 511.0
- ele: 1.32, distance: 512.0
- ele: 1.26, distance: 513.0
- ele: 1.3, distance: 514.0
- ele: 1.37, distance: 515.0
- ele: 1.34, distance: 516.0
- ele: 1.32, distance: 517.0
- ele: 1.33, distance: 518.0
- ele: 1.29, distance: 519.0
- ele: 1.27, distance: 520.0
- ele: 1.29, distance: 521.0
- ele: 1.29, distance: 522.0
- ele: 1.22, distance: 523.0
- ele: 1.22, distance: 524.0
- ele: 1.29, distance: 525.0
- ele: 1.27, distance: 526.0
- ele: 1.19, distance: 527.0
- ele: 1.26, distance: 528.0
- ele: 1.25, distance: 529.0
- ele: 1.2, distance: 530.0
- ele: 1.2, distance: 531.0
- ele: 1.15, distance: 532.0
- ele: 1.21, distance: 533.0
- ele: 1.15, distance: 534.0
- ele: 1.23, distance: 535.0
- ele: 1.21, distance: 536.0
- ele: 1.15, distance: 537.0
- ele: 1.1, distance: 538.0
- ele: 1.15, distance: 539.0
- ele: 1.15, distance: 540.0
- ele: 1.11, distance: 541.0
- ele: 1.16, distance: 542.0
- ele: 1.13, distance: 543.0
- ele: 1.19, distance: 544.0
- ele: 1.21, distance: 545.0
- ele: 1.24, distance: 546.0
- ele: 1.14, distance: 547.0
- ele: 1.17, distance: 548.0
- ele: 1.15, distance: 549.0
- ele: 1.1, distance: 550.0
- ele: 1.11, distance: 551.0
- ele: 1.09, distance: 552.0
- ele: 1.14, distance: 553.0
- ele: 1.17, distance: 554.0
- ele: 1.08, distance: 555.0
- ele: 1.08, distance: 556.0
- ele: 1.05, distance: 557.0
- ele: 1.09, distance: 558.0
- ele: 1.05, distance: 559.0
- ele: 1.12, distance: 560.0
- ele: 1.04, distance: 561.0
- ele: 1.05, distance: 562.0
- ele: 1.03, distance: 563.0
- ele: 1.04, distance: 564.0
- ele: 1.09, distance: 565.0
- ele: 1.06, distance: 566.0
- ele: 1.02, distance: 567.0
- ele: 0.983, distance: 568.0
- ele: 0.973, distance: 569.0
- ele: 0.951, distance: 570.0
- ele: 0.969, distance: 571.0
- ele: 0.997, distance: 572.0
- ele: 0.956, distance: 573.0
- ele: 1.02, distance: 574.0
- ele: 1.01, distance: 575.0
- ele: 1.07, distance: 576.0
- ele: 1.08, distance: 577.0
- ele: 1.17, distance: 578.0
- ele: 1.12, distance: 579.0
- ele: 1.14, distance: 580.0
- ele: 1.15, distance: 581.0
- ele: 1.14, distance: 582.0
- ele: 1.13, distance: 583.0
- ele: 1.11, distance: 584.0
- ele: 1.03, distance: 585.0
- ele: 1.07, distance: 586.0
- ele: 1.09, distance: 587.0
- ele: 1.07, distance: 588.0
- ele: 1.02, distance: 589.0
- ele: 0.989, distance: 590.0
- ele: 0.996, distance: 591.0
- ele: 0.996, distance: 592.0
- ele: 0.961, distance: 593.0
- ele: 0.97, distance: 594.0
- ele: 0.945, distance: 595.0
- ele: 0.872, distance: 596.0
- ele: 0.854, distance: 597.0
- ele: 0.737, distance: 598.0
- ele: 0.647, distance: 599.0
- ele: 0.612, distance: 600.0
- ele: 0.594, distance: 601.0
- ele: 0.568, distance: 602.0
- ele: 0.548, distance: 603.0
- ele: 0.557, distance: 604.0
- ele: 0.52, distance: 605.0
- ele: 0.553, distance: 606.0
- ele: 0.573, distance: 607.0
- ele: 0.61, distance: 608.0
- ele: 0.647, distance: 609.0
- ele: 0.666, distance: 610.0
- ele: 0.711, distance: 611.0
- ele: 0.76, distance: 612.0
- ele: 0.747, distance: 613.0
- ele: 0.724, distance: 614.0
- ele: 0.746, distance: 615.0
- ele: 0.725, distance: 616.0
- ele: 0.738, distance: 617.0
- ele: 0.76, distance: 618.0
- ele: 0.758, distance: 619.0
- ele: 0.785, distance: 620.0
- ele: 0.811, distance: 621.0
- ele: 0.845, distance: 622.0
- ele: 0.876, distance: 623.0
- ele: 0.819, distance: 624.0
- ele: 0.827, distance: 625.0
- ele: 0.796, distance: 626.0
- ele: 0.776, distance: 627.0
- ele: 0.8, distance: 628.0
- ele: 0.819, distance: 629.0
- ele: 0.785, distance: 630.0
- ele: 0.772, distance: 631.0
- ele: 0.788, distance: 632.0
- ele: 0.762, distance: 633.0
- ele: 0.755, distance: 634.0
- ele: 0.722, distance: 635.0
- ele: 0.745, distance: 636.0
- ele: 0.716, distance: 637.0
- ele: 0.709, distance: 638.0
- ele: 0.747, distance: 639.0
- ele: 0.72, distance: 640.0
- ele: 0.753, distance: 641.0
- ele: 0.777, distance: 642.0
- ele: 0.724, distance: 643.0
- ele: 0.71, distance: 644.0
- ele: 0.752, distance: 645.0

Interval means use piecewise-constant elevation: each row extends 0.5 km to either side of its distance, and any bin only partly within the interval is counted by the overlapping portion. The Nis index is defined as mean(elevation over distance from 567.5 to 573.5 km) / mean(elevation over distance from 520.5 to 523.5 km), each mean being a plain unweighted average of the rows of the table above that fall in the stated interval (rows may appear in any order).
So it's 0.77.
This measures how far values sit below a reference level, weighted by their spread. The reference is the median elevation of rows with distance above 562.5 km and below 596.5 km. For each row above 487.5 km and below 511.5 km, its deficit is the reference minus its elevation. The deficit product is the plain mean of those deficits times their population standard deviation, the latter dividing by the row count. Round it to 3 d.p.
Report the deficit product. -0.024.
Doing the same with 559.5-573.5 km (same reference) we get 0.000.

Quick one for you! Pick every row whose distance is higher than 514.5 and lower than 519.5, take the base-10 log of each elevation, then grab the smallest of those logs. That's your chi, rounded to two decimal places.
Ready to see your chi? 0.11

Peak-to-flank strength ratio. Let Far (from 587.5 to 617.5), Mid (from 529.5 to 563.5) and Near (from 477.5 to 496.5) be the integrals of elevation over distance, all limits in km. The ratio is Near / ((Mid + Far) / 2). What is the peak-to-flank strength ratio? 0.5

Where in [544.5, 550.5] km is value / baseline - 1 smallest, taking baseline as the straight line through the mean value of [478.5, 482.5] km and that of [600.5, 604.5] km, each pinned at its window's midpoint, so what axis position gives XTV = 550.0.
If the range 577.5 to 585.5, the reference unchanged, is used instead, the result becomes 585.0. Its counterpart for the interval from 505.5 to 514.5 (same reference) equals 513.0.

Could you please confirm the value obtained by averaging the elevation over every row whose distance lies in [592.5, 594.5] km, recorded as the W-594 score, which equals 0.97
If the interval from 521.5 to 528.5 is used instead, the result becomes 1.25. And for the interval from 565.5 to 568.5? 1.02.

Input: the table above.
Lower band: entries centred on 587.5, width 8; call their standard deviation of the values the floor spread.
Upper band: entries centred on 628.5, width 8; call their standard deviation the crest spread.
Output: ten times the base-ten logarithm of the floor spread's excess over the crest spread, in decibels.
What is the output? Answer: -16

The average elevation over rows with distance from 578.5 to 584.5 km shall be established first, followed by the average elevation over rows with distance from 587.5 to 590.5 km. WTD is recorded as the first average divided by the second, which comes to 1.10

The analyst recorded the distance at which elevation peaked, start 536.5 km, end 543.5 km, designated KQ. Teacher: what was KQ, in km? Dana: 542.0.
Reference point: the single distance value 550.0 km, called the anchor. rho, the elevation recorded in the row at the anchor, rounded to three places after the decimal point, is 1.100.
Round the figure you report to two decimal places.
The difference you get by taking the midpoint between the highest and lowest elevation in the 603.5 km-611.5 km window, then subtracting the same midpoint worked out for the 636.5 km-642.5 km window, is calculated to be -0.13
